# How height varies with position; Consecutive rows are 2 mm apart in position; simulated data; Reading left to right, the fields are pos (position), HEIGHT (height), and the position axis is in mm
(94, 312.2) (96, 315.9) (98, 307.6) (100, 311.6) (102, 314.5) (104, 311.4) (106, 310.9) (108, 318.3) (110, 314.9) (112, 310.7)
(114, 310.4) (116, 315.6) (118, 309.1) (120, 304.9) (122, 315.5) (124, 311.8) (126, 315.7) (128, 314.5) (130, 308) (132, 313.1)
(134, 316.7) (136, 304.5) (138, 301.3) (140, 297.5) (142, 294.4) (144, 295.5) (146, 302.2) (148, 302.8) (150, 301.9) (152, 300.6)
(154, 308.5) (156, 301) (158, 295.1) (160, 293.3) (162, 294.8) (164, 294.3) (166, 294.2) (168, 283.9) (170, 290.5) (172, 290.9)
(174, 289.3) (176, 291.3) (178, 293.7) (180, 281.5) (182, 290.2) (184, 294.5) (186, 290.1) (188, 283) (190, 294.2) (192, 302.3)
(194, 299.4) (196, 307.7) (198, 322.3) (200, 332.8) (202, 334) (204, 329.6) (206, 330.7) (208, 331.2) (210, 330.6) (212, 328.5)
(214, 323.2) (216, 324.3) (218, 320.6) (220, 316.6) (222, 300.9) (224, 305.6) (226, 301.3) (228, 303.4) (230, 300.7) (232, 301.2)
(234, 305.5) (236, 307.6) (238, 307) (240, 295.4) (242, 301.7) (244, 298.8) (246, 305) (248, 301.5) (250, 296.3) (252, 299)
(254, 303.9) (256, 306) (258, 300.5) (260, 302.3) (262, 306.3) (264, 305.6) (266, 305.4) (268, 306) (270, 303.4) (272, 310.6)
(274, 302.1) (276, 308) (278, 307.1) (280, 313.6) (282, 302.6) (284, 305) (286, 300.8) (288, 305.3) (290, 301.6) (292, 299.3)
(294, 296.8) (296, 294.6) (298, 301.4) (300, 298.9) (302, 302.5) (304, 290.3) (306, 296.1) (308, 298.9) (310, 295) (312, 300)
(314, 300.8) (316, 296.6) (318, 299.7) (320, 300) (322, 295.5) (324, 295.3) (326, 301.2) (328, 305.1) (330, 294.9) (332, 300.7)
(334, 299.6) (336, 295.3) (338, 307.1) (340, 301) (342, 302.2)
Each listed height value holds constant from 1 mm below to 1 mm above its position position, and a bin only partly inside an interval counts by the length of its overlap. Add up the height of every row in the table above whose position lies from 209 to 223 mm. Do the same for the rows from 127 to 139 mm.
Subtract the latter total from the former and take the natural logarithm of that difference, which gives 6.0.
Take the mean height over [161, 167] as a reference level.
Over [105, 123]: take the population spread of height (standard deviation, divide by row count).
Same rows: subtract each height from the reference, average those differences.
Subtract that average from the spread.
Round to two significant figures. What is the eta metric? 22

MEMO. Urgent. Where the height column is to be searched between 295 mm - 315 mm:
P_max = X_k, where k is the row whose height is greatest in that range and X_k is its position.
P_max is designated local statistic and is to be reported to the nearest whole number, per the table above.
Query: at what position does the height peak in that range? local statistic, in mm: 302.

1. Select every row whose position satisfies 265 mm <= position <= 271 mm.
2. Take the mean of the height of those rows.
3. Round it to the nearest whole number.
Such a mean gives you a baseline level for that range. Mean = 305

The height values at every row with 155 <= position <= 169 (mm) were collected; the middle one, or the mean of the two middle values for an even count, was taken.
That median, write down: 294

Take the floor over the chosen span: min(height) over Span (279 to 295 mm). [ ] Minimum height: 296.8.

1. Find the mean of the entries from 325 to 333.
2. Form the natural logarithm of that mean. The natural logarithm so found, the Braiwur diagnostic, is 5.71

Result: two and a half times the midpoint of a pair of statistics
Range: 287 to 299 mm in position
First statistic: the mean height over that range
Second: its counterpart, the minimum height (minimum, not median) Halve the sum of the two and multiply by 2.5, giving 743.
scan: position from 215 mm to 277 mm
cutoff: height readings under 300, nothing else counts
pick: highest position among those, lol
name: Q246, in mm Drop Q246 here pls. 252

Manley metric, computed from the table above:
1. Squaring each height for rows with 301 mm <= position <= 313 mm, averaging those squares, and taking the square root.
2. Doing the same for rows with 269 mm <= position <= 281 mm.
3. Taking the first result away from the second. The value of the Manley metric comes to 10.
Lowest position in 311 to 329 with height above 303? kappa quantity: 328 mm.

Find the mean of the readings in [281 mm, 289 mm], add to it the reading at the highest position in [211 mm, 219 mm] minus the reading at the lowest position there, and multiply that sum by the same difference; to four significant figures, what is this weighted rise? -2335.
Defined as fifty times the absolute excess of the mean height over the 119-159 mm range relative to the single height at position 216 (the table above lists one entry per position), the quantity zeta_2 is 951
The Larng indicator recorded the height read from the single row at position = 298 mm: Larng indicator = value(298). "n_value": 301.4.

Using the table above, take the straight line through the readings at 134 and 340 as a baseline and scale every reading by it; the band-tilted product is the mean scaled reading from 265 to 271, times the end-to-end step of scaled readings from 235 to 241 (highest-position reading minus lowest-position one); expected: -0.038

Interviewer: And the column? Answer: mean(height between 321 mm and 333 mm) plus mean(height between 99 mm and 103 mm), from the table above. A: 612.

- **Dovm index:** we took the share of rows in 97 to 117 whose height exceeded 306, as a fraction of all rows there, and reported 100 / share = 100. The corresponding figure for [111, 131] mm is 111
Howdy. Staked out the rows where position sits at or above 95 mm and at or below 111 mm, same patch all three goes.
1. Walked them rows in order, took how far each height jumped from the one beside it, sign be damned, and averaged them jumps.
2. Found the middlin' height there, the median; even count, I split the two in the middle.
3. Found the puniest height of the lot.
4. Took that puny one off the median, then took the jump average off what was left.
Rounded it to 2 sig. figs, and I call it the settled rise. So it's 1.2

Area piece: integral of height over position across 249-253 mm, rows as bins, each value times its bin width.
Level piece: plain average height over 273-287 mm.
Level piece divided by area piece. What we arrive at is 0.26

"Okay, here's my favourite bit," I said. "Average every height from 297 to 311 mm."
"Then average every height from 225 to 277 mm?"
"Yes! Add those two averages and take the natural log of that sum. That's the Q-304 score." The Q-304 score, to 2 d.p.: 6.40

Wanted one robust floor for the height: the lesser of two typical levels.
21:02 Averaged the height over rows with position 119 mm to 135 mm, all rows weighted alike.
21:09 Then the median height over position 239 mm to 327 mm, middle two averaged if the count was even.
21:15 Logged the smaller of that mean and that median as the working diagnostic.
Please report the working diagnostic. 301.3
